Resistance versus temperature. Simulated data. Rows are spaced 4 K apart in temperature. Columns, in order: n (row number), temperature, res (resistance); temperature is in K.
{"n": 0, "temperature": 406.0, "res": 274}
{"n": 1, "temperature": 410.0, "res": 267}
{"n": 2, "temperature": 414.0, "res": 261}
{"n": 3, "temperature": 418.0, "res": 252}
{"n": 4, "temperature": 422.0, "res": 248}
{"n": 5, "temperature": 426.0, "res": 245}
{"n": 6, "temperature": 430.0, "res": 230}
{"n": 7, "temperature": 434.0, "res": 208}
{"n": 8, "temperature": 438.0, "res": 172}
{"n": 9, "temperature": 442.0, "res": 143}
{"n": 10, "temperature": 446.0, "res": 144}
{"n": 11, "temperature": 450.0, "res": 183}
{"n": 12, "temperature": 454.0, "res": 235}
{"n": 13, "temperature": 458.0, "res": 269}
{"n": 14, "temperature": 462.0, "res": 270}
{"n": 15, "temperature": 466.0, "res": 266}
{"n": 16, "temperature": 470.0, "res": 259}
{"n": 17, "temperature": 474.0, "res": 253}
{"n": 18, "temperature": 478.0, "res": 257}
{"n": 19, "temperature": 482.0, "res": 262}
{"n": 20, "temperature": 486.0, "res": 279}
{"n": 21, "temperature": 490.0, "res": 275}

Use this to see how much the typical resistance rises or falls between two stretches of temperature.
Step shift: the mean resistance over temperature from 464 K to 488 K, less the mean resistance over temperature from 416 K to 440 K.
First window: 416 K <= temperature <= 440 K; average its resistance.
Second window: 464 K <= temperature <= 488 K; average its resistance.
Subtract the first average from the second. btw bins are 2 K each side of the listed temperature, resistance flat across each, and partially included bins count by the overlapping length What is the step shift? 37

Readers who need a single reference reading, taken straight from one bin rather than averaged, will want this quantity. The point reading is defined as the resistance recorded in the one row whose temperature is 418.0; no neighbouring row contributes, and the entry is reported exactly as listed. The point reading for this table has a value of 252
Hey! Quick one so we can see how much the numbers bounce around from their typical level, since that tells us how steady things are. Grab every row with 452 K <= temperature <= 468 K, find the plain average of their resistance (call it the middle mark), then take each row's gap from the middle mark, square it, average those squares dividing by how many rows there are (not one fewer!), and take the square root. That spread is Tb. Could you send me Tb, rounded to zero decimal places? 15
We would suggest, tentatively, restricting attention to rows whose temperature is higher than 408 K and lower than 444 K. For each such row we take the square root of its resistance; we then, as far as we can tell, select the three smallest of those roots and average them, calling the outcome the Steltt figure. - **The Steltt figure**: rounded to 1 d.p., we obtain 13.2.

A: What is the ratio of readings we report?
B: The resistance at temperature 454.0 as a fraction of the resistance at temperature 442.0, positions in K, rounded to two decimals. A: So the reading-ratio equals 1.64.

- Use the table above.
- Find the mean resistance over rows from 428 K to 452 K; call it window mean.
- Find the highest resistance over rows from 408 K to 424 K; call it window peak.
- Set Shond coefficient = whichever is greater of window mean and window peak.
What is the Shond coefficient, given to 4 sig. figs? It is 267.0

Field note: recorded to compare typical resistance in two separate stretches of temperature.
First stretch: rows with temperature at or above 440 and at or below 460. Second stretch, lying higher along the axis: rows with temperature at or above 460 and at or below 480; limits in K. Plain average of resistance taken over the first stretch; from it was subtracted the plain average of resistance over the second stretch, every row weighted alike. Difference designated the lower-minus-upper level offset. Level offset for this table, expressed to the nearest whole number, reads -66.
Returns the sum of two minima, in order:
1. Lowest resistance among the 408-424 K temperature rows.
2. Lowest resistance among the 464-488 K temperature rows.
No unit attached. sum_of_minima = 501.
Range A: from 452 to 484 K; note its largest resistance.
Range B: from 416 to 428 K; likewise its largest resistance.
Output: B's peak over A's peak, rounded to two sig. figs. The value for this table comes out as 0.93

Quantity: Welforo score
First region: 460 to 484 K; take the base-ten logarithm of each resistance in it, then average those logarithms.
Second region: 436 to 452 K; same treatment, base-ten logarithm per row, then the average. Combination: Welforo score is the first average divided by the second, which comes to 1.097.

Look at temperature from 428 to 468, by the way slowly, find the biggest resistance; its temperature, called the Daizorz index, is 462.0 K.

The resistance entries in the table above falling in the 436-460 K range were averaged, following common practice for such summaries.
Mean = 191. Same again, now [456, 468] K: 268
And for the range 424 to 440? 214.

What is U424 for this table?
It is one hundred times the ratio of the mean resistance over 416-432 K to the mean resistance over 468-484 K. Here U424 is 95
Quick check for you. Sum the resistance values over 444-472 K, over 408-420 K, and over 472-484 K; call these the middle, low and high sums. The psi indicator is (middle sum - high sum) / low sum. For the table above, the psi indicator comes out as 1.1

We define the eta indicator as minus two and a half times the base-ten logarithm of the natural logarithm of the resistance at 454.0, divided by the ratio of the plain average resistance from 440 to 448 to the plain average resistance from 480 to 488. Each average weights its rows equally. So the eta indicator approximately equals -2.53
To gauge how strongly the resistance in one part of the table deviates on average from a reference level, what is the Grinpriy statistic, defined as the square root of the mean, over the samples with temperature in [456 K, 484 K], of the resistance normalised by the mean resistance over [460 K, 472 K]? 0.99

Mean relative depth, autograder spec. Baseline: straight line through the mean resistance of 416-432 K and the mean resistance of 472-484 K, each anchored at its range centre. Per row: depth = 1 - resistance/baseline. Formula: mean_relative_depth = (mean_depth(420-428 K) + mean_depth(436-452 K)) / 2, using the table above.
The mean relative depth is 0.17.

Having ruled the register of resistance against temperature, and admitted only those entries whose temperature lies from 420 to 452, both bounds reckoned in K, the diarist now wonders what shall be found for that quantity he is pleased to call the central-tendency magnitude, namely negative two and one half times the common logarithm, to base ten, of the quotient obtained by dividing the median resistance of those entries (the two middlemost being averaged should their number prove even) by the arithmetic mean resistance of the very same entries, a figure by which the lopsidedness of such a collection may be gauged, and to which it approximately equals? 0.006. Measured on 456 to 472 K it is -0.006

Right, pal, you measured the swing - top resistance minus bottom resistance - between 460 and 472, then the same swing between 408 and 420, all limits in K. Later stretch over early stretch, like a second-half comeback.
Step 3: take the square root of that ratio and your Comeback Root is 0.9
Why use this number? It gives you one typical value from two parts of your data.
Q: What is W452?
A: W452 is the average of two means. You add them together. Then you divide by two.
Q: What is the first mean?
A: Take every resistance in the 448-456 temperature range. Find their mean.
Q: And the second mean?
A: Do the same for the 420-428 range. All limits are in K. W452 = 228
